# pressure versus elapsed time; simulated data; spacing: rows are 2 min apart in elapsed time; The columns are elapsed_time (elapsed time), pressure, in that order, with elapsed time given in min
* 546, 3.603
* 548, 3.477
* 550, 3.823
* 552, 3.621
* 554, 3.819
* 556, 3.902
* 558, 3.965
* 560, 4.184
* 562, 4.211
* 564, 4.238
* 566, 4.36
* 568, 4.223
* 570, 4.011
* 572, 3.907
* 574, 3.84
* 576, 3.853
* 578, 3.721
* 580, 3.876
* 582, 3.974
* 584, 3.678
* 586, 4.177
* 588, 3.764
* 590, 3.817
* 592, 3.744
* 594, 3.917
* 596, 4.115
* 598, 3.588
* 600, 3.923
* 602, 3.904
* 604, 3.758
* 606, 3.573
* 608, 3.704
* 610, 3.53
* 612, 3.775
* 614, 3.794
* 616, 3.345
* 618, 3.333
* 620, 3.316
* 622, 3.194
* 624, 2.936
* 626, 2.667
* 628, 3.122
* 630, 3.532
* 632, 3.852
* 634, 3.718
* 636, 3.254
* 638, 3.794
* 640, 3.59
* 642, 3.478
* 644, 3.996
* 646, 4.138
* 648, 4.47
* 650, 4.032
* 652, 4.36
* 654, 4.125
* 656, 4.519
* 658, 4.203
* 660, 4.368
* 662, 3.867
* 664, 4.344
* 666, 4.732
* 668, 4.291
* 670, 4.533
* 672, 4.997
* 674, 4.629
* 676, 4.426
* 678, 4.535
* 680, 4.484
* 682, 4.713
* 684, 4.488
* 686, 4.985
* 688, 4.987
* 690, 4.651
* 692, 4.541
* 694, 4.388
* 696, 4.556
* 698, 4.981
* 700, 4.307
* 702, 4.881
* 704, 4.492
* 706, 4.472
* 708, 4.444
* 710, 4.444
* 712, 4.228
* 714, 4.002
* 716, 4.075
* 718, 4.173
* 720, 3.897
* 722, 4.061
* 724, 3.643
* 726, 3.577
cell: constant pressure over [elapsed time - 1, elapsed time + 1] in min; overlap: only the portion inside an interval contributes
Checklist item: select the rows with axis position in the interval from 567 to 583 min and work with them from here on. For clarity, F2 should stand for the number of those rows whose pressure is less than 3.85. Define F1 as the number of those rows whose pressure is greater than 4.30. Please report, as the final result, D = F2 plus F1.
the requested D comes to 2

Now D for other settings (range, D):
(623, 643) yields 9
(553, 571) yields 2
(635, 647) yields 4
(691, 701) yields 5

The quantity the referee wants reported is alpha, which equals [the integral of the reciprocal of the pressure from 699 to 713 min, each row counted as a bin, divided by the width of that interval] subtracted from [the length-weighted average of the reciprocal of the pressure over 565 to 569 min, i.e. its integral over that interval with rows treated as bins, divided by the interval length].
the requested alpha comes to 0.01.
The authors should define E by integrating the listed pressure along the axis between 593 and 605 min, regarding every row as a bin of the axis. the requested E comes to 46.4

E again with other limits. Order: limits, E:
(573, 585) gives 45.9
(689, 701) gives 54.8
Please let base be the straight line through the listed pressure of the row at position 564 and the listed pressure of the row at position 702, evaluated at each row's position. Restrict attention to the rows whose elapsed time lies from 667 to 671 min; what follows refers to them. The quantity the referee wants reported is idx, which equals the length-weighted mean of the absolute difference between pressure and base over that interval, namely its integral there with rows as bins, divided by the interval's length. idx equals 0.32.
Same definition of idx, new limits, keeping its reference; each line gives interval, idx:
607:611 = 0.83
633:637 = 1.08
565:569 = 0.07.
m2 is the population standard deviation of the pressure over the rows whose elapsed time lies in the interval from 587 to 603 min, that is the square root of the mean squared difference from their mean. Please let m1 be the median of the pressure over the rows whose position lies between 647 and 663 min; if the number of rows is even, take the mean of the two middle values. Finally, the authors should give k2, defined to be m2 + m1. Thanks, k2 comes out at 4.43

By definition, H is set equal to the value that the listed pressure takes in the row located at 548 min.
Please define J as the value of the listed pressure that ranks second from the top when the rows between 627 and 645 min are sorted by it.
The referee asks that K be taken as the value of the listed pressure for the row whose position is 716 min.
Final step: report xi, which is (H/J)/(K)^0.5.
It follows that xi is 0.45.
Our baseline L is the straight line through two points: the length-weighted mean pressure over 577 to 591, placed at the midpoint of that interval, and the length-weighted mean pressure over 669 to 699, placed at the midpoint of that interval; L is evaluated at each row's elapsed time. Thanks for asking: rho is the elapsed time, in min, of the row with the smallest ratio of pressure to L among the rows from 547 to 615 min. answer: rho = 610 min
